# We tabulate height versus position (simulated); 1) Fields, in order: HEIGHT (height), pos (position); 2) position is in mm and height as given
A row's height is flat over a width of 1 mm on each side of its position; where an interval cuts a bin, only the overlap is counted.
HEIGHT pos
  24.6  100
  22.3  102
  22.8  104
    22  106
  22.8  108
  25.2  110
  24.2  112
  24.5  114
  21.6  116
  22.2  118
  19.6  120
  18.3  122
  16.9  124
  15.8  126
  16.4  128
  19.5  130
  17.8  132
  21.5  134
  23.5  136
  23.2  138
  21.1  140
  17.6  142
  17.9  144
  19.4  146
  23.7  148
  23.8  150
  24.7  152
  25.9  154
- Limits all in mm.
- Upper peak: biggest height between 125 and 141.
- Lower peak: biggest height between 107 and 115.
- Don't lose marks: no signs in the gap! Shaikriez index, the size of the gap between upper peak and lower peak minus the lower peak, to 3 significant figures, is -23.5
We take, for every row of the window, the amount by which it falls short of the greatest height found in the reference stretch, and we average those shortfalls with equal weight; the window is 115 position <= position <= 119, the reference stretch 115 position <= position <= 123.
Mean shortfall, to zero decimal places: 0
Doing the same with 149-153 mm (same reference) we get -2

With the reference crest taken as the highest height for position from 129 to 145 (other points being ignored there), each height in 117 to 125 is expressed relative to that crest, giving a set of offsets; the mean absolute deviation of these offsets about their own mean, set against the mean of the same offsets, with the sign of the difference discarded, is 5.9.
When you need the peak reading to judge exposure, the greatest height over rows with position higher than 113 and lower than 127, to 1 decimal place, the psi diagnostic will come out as 24.5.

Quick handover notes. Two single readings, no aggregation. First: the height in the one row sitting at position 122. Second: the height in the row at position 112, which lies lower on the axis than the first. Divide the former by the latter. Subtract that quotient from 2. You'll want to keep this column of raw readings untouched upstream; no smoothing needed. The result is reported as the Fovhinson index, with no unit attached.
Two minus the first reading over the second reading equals 1.24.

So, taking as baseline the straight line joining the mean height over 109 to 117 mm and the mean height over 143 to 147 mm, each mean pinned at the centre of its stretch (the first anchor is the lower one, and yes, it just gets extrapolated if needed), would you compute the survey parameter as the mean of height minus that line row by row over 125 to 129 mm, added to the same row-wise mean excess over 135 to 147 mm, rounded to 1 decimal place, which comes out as -4.3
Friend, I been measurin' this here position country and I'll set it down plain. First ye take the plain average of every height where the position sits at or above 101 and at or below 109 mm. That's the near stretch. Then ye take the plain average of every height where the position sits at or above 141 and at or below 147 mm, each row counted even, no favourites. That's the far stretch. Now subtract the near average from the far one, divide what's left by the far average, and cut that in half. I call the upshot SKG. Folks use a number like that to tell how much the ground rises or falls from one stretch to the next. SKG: -0.11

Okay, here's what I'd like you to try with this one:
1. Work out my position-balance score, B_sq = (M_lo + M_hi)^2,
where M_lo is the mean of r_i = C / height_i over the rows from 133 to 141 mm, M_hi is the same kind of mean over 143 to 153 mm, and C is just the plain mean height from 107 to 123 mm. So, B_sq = 4.1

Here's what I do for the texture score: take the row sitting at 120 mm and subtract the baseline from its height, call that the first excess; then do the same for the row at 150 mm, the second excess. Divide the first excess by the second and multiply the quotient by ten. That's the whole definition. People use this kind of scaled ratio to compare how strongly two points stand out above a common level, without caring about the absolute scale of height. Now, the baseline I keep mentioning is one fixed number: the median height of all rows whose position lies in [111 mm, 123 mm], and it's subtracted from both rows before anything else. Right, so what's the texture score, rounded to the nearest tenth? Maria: -12.1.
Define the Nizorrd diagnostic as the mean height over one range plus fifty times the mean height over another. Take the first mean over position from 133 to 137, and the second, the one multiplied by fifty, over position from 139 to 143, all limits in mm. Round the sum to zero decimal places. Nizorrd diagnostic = 990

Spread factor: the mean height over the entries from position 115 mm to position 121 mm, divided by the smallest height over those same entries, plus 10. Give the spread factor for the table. 11.08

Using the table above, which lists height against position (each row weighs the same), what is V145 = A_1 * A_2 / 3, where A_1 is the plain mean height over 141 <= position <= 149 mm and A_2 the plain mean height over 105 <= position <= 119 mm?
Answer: 152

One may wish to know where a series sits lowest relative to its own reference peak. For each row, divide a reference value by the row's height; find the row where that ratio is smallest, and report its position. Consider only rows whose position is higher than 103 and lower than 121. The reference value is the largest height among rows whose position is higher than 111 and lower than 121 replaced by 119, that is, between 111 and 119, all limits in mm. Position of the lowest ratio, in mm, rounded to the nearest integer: 110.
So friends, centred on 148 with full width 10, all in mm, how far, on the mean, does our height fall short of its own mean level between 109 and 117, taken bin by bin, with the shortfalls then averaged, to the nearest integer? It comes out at 2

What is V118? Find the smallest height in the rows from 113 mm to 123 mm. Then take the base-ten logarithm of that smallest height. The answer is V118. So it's 1.26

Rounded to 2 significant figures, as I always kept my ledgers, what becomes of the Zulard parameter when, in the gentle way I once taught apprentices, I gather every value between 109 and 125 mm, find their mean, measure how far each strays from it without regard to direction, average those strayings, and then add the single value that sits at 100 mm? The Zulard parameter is 27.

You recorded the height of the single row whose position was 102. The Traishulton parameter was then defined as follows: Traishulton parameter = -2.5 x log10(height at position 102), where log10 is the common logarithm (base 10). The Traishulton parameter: -3.37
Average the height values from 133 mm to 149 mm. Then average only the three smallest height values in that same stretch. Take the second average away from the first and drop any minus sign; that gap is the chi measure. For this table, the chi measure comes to 2.7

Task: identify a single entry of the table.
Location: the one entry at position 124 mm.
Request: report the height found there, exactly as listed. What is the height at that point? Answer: 16.9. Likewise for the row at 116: 21.6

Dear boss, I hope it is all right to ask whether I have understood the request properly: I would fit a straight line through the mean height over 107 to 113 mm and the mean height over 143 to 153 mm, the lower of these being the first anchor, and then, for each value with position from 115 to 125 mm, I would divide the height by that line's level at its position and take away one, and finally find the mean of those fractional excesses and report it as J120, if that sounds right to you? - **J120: -0.16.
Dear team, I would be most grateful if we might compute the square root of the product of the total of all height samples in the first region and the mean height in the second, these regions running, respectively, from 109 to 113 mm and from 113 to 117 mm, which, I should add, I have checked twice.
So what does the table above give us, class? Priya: 34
